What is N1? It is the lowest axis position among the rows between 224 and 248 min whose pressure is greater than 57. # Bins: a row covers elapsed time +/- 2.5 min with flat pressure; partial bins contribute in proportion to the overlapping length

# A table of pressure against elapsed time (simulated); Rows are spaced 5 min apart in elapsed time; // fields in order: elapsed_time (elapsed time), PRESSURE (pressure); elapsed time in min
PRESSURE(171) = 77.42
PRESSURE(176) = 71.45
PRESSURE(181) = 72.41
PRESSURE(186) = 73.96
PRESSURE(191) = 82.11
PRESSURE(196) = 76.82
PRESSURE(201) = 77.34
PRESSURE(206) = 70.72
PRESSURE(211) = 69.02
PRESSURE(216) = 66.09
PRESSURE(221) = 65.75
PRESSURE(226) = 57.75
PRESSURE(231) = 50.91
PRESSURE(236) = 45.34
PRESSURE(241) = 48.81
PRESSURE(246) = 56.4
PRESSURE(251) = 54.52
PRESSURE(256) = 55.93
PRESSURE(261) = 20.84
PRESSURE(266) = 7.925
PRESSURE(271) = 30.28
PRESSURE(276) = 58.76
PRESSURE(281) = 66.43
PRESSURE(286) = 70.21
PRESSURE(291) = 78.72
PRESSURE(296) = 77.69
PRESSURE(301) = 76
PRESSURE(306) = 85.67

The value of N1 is 226 min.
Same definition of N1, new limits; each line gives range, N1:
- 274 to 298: 276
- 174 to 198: 176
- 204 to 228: 206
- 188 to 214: 191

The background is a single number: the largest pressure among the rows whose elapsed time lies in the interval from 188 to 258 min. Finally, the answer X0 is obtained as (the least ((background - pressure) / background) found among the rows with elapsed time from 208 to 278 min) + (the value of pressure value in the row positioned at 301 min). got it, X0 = 76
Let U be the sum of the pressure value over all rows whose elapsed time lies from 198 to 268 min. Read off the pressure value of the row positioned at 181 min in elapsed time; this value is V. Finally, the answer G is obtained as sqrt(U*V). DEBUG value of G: 233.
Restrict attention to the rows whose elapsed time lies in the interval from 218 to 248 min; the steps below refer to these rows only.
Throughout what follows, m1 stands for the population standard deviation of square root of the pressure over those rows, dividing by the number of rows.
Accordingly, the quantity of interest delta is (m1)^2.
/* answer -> 0.20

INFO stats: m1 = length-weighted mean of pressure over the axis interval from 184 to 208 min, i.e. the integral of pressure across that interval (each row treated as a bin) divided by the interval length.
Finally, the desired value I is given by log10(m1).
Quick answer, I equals 1.88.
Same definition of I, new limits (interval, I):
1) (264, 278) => 1.51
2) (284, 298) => 1.88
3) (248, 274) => 1.54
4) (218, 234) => 1.76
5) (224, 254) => 1.72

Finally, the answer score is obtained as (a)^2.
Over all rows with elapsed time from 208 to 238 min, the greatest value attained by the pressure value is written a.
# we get 4764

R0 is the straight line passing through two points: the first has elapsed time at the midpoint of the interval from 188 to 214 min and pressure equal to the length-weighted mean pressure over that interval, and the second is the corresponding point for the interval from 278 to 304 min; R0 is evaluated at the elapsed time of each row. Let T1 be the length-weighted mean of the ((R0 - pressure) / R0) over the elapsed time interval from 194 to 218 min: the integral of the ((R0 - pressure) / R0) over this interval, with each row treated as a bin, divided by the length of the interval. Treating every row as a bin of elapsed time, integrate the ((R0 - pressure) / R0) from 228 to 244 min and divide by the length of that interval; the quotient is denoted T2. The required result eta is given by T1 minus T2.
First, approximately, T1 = 0.04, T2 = 0.34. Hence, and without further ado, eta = -0.30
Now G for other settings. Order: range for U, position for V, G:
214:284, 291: 232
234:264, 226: 128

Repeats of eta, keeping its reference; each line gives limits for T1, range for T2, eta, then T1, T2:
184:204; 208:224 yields -0.14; -0.03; 0.11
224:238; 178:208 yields 0.32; 0.31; -0.01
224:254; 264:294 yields 0.02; 0.30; 0.28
